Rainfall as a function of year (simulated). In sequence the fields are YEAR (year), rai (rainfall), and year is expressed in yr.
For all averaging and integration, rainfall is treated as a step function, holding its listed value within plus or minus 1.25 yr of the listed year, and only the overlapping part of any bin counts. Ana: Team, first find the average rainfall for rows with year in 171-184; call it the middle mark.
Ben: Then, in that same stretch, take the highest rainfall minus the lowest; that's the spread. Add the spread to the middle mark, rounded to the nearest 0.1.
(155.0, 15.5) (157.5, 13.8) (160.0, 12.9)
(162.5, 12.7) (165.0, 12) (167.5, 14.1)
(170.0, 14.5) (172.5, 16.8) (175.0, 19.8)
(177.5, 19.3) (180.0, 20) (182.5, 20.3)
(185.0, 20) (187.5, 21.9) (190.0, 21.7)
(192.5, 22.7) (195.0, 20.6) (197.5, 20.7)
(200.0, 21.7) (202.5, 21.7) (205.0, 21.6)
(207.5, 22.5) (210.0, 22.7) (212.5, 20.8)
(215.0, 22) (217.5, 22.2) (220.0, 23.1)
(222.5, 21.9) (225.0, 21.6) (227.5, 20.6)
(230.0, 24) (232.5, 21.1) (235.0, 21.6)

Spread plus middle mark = 22.7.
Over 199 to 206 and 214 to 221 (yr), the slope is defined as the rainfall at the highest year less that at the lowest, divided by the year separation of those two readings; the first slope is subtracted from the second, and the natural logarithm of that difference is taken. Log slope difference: -1.4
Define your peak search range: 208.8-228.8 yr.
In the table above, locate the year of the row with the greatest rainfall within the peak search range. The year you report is 220.0 yr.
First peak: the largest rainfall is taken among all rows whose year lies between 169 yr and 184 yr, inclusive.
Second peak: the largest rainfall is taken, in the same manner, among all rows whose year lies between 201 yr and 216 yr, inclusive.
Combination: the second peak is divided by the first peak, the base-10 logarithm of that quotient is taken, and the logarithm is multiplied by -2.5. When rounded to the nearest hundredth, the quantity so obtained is -0.12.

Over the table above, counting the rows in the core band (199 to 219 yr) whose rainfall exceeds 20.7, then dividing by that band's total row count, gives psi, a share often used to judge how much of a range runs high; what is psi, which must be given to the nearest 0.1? 1.0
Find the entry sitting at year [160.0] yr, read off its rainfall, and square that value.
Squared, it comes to 166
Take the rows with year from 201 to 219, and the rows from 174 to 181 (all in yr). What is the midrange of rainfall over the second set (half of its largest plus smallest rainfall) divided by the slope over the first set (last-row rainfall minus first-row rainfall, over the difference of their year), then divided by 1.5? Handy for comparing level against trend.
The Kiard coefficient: 393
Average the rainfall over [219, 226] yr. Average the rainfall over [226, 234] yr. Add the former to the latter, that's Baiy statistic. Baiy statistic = 44.1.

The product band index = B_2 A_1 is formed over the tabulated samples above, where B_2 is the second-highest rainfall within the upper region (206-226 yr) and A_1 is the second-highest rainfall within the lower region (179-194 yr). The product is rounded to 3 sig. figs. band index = 497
